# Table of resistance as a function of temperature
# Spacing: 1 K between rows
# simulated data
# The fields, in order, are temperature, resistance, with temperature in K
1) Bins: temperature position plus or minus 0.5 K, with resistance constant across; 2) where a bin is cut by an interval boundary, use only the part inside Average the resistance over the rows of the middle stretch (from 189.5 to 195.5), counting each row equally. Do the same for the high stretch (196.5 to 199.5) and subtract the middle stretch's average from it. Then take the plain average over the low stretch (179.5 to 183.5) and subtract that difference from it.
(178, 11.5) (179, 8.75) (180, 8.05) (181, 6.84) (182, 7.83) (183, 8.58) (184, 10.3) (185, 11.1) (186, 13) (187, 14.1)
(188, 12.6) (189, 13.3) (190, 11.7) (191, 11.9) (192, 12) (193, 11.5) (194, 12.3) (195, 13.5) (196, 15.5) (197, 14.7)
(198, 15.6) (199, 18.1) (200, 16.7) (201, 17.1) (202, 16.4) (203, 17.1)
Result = 3.8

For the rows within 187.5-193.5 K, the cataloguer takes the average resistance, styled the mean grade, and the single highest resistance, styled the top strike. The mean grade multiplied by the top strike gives 162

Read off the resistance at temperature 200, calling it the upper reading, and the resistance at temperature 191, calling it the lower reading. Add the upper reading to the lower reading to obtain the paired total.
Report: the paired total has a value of 29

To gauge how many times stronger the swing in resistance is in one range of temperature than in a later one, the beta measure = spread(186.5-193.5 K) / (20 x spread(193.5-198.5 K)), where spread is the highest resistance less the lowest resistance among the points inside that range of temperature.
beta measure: 0.039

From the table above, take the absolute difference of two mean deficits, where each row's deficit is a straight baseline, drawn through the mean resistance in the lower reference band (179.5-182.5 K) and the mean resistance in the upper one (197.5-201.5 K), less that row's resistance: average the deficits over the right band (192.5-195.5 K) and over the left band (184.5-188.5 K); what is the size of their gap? 4.0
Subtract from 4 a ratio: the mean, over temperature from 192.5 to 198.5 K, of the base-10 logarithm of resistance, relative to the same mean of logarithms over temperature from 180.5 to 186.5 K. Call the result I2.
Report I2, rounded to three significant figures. 2.83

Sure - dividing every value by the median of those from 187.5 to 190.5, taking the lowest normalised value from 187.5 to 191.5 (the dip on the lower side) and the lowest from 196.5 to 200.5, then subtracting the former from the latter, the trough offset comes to 0.24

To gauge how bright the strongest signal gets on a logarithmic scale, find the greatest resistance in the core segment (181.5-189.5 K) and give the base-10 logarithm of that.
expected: 1.15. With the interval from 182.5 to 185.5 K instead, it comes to 1.05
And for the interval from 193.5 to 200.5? 1.26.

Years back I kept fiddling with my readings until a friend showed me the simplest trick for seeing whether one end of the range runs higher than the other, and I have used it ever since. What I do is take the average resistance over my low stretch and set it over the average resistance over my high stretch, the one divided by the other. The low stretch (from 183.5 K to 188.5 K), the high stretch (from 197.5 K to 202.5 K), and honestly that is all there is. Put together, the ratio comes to 0.73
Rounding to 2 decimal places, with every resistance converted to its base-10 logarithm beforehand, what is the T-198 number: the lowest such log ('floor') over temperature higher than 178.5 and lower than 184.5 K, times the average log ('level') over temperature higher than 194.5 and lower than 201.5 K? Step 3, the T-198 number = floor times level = 1.00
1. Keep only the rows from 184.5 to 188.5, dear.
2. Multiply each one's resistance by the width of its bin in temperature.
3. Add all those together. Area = 51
